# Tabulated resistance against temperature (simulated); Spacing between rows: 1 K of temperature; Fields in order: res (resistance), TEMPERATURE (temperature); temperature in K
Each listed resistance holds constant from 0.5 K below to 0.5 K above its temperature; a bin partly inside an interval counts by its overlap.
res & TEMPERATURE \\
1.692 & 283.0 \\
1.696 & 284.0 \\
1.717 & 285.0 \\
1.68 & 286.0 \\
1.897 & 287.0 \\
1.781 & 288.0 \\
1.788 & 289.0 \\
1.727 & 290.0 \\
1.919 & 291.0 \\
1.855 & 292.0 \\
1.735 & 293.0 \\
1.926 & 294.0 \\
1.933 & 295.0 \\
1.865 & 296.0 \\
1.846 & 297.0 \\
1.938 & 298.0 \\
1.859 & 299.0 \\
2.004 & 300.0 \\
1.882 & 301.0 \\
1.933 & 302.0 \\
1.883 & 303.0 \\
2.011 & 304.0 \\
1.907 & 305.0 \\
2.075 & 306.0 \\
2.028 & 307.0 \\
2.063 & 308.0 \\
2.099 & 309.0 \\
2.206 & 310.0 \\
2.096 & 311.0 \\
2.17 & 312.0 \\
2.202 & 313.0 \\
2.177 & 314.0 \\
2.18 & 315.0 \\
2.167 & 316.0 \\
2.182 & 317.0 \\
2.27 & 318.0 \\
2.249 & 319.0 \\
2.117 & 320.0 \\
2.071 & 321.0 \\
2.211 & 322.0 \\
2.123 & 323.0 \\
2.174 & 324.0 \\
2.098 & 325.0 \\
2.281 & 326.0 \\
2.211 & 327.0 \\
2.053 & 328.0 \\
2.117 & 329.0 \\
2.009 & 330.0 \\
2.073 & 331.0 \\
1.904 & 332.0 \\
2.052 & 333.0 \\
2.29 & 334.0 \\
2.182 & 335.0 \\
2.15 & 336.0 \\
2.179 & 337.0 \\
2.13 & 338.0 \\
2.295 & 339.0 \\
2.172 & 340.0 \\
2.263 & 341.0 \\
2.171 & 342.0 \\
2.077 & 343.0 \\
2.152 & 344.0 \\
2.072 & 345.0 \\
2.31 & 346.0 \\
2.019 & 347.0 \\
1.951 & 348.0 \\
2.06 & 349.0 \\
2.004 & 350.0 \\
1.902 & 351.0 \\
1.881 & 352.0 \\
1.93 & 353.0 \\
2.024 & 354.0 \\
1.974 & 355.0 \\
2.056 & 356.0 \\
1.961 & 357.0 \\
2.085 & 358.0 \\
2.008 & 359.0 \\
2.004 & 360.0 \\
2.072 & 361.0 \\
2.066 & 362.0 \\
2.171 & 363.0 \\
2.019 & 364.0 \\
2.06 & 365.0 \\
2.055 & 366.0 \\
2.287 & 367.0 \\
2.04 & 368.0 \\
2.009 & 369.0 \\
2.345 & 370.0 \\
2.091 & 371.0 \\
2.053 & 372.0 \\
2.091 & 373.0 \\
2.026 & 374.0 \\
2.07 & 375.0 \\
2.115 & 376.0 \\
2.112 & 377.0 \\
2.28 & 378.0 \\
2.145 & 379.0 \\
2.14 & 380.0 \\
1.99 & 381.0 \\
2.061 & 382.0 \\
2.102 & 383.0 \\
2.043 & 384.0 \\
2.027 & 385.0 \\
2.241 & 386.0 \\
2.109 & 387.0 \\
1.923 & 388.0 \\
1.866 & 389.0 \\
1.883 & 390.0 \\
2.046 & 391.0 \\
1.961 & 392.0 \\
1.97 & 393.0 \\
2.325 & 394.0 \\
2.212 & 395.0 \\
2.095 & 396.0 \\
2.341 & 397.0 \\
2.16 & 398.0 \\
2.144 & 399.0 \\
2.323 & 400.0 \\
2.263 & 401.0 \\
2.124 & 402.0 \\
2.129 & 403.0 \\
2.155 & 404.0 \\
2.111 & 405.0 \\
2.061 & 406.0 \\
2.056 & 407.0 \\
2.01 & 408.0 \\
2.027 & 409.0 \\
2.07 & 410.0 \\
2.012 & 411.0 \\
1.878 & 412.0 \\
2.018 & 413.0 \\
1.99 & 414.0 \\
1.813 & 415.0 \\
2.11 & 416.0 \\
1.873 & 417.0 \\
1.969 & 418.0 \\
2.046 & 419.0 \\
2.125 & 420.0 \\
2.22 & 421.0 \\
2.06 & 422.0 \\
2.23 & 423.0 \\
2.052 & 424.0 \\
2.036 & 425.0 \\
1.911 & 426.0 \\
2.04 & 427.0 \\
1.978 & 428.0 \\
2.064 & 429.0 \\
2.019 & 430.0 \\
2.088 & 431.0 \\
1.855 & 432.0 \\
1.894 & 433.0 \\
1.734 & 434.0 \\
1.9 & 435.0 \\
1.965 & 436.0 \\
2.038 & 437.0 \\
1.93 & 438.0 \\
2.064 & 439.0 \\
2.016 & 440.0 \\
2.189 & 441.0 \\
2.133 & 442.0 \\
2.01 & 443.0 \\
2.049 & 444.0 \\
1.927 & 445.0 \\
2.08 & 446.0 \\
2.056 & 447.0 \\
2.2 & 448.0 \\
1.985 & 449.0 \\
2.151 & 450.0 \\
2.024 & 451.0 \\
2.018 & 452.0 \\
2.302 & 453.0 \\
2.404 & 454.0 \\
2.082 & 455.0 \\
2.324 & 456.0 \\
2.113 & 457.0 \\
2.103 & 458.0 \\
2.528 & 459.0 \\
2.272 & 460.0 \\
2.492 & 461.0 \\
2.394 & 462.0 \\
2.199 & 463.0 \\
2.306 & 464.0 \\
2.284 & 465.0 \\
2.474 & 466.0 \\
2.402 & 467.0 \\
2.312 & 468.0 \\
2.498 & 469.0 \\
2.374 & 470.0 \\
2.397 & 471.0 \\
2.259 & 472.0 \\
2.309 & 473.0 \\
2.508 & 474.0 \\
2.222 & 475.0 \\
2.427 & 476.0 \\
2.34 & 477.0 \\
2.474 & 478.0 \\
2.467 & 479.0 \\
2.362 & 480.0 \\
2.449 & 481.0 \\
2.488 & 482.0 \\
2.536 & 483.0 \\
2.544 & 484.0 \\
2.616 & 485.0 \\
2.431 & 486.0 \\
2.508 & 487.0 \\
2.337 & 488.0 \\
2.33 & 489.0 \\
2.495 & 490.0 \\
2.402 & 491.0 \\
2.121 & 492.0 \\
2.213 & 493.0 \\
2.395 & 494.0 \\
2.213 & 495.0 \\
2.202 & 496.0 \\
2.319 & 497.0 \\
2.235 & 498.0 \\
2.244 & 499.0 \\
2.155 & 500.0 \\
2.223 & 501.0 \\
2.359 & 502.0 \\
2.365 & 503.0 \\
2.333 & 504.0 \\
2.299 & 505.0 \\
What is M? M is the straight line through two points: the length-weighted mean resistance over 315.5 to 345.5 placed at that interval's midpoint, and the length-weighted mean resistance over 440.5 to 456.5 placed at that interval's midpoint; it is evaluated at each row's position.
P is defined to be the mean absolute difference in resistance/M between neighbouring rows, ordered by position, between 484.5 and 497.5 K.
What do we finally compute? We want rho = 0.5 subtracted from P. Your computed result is -0.438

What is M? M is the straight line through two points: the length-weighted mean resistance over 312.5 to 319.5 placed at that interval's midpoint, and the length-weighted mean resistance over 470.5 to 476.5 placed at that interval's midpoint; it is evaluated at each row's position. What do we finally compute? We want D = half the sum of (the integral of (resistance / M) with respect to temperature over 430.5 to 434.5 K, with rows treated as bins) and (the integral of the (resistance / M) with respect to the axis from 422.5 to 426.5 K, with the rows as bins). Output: 3.4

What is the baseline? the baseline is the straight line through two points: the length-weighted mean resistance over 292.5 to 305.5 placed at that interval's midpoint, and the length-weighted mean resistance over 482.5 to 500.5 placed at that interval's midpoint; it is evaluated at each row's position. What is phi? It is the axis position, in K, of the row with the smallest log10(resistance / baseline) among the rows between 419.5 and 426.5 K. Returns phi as 426.0 K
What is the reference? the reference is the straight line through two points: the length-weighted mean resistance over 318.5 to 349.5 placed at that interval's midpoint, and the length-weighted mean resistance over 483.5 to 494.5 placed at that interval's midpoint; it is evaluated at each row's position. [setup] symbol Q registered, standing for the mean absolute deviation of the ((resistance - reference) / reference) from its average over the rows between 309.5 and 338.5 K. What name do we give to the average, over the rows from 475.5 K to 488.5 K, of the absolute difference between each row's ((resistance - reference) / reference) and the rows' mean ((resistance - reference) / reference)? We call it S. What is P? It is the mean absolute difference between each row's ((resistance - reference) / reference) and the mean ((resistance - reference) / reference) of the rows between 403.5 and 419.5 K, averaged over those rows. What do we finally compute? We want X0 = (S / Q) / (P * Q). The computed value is 758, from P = 0.031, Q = 0.033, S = 0.026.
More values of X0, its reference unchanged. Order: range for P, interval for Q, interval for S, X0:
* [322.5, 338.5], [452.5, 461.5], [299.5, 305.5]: 210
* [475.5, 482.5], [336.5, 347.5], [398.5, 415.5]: 2013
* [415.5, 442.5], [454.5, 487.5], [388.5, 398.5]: 821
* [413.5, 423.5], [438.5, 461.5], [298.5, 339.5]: 319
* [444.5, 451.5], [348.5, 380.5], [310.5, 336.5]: 1310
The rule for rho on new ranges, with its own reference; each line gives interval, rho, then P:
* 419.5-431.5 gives -0.451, 0.049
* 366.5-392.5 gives -0.451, 0.049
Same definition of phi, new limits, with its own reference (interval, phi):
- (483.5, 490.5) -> 489.0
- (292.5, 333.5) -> 293.0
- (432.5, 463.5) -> 434.0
